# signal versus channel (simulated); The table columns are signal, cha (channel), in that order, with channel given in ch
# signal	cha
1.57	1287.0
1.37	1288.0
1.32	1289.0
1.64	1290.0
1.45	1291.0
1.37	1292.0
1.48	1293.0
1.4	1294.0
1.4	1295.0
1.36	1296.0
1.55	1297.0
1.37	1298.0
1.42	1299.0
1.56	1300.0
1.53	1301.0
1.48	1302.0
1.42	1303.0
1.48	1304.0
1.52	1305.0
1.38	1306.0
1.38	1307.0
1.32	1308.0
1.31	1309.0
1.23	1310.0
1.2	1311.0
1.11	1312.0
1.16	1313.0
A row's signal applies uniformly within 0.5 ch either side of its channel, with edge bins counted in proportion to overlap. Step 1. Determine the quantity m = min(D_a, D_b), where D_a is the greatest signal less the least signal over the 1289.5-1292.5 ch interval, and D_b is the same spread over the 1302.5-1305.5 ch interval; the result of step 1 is 0.100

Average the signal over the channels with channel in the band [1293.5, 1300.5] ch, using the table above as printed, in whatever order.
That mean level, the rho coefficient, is 1.44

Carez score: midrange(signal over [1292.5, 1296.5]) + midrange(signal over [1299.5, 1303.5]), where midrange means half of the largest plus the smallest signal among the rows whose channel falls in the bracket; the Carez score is 2.91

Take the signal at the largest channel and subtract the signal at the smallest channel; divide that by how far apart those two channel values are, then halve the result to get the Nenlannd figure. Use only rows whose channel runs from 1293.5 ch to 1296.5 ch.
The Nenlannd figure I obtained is -0.010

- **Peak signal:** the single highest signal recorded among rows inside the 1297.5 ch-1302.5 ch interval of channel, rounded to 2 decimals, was 1.56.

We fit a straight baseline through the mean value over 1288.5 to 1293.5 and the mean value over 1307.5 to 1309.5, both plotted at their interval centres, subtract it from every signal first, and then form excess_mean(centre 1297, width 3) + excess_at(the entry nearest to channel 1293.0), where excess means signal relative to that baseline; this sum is 0.07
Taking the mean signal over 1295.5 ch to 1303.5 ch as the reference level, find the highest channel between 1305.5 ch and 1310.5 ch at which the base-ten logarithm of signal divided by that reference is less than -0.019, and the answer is 1310.0 ch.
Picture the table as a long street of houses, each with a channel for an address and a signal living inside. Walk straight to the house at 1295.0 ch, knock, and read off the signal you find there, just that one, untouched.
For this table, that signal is 1.4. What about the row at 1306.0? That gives 1.38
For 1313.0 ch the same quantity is 1.16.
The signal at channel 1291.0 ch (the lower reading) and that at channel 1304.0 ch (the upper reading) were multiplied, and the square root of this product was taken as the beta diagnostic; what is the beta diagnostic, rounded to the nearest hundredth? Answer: 1.46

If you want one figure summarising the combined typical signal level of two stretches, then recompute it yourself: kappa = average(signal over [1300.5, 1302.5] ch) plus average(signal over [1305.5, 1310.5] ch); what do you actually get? 2.83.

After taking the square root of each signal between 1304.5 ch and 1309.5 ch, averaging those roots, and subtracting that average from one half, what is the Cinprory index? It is -0.68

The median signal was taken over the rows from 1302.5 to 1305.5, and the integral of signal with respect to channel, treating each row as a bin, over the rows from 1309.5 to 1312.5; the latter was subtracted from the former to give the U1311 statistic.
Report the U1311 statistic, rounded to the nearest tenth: -2.1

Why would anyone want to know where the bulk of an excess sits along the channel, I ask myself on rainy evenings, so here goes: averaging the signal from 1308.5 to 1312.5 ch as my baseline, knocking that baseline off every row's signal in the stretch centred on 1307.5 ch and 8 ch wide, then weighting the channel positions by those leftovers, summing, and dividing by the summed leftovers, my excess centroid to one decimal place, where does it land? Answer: 1305.9 ch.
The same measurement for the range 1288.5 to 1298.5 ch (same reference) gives 1293.4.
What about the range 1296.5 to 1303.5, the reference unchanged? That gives 1300.0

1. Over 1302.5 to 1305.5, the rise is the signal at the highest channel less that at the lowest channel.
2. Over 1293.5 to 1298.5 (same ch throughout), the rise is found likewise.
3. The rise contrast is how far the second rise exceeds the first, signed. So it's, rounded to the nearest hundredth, -0.13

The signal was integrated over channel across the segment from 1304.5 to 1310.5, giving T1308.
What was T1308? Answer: 8.1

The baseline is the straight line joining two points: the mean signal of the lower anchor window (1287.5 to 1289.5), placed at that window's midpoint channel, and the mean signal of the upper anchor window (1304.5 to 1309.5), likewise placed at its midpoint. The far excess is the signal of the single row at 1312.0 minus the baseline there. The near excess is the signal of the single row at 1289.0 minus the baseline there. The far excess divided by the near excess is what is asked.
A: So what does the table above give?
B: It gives 11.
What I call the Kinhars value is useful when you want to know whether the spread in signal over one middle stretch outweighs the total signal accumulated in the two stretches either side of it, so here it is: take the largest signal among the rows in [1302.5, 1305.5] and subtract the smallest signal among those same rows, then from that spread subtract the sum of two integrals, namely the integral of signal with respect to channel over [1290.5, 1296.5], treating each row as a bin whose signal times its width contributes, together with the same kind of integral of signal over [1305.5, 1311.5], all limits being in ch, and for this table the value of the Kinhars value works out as -16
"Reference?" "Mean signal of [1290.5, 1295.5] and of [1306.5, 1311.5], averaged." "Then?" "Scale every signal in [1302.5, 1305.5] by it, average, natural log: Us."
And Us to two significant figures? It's 0.084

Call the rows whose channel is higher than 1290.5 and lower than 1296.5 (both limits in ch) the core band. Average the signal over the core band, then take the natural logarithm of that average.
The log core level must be 0.344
